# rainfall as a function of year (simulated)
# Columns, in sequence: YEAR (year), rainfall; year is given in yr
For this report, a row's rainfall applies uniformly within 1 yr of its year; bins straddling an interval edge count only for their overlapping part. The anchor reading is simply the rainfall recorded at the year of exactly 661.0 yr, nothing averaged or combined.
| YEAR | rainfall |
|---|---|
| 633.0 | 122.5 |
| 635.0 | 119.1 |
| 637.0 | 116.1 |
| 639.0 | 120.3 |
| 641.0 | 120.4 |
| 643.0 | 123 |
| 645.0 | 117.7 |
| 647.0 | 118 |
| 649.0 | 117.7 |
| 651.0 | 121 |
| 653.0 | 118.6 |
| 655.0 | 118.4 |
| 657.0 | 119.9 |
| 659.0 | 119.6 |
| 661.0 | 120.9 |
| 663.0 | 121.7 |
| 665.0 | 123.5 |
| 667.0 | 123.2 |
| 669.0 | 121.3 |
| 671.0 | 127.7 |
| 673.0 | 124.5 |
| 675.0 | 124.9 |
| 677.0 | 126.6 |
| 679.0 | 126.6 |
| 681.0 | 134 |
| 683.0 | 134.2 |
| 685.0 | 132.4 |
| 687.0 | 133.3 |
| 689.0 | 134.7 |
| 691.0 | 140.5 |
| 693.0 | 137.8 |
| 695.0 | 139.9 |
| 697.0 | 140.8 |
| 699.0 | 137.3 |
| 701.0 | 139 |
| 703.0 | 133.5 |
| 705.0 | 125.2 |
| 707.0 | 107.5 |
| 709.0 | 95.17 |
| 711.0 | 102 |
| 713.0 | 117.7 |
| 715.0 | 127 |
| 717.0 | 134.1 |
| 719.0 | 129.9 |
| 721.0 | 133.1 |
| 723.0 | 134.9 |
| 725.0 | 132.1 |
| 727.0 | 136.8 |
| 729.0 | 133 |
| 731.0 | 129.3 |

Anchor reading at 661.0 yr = 120.9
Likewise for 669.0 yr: 121.3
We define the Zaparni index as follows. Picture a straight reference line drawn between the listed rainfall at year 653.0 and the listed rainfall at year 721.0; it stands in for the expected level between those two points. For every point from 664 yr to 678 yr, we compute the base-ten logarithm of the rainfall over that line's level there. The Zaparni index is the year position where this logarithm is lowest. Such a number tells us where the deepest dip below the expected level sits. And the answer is 669.0 yr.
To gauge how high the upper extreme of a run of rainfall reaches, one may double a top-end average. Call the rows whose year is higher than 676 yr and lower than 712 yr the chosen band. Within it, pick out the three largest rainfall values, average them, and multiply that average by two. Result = 281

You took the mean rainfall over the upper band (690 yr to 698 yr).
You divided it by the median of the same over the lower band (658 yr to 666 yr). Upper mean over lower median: 1.15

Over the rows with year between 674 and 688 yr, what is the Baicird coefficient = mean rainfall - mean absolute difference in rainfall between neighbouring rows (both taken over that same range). 128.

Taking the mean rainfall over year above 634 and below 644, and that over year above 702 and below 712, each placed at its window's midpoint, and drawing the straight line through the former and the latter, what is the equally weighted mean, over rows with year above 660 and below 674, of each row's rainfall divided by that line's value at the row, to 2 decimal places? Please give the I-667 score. 1.05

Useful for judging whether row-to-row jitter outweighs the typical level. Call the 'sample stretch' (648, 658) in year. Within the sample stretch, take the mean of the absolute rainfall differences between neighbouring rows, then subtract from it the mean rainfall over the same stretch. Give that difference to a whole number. -117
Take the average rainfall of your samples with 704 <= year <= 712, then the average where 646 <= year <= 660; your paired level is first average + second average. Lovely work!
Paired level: 226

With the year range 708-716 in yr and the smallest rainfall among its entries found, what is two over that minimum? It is 0.0210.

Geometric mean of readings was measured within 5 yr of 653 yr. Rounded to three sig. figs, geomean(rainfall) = 119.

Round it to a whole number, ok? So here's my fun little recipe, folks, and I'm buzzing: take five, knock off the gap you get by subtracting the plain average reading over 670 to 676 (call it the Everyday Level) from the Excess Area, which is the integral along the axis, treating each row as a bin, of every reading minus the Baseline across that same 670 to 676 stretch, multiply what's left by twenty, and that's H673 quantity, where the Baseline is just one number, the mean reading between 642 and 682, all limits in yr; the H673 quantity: 2223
